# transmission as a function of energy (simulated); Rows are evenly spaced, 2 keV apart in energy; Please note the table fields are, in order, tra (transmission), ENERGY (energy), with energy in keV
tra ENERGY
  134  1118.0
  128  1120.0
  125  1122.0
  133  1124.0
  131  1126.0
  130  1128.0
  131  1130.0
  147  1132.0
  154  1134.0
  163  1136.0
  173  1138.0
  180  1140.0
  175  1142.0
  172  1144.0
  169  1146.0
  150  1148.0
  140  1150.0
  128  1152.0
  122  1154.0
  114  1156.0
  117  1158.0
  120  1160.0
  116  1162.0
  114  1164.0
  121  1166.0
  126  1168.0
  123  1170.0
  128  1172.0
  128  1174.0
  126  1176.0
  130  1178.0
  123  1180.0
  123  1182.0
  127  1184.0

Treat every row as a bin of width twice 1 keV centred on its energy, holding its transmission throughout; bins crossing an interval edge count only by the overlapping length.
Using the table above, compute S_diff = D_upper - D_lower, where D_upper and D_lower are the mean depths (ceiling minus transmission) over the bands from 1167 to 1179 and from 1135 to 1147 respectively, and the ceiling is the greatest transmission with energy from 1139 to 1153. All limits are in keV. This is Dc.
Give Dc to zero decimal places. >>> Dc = 45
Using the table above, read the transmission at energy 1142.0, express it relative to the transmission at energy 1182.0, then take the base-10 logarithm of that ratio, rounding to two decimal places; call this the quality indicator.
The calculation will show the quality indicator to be 0.15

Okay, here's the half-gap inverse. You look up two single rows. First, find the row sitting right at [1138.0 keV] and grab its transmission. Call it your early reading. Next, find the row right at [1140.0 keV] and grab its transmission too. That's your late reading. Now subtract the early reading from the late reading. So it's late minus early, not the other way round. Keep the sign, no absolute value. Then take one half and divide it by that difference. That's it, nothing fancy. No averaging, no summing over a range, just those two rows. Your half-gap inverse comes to 0.07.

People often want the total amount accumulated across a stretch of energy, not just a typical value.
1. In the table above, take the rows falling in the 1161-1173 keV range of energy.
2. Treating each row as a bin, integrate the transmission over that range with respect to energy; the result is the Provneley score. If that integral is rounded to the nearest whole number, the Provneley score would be 1456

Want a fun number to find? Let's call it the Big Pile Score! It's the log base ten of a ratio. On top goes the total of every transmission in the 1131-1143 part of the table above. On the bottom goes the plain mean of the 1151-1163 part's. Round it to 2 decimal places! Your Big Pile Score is 0.92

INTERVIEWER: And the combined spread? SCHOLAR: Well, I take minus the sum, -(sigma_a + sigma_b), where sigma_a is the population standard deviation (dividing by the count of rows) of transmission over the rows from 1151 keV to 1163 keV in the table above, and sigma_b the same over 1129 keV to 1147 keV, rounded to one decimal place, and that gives -19.6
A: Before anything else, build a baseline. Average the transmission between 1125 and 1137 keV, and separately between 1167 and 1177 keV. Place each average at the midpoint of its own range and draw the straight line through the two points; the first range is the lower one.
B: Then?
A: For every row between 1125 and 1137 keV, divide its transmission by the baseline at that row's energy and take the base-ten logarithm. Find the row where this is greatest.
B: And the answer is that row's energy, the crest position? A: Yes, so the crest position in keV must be 1136.0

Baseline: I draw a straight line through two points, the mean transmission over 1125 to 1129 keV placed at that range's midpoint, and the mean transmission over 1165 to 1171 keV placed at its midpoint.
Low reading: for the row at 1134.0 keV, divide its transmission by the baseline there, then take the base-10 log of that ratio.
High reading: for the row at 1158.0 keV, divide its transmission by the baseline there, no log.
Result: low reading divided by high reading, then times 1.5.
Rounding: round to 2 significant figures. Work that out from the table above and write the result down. 0.12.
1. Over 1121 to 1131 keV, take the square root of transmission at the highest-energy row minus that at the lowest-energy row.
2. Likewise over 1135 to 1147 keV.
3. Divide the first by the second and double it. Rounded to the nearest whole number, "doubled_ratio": 2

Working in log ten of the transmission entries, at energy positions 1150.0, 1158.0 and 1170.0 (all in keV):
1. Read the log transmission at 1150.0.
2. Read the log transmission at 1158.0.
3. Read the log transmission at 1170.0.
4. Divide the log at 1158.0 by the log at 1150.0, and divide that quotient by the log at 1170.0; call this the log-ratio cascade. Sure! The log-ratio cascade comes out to 0.46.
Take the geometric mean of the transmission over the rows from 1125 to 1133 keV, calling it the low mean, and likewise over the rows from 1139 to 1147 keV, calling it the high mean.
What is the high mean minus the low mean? 39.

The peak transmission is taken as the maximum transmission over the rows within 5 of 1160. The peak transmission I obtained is 120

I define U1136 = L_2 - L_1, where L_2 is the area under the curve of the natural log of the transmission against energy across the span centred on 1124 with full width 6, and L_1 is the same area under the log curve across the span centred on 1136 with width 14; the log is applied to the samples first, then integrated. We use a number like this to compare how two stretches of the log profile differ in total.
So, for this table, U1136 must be -42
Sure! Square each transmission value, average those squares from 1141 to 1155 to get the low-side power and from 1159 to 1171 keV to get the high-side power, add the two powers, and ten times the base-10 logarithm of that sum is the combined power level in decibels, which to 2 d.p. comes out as 45.75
